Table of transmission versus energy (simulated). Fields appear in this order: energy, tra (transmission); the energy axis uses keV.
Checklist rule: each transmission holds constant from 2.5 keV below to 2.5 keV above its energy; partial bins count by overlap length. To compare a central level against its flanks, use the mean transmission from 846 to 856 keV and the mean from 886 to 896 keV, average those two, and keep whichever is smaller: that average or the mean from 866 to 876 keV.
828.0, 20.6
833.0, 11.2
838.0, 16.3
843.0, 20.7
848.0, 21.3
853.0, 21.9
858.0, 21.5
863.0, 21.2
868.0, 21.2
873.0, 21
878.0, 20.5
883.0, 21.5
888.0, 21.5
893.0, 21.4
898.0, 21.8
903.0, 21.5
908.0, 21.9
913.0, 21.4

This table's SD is 21.1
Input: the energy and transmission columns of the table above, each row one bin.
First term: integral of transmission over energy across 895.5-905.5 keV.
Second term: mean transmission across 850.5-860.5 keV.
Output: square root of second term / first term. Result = 0.317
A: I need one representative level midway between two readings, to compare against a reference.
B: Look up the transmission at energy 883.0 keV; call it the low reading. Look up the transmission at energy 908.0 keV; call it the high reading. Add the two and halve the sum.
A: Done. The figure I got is 21.7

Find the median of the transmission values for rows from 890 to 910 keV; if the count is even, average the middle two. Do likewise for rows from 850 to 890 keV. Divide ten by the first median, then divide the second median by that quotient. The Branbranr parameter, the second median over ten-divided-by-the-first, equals 46.2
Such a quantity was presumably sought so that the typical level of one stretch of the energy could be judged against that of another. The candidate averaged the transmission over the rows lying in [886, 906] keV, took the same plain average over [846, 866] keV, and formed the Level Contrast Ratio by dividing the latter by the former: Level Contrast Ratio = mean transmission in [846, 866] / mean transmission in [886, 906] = 1.00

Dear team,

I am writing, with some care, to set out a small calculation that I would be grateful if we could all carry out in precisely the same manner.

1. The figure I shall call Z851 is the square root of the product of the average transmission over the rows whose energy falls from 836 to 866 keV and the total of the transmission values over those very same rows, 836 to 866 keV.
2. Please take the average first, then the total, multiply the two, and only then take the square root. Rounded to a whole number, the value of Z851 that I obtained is 50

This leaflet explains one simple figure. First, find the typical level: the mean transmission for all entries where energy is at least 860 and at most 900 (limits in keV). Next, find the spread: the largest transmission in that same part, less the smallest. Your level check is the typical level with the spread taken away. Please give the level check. 20.0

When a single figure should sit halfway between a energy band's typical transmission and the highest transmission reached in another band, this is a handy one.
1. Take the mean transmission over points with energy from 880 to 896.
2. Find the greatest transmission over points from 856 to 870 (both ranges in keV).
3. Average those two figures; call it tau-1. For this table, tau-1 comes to 21.5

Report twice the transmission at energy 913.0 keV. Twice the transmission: 42.8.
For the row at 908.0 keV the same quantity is 43.8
